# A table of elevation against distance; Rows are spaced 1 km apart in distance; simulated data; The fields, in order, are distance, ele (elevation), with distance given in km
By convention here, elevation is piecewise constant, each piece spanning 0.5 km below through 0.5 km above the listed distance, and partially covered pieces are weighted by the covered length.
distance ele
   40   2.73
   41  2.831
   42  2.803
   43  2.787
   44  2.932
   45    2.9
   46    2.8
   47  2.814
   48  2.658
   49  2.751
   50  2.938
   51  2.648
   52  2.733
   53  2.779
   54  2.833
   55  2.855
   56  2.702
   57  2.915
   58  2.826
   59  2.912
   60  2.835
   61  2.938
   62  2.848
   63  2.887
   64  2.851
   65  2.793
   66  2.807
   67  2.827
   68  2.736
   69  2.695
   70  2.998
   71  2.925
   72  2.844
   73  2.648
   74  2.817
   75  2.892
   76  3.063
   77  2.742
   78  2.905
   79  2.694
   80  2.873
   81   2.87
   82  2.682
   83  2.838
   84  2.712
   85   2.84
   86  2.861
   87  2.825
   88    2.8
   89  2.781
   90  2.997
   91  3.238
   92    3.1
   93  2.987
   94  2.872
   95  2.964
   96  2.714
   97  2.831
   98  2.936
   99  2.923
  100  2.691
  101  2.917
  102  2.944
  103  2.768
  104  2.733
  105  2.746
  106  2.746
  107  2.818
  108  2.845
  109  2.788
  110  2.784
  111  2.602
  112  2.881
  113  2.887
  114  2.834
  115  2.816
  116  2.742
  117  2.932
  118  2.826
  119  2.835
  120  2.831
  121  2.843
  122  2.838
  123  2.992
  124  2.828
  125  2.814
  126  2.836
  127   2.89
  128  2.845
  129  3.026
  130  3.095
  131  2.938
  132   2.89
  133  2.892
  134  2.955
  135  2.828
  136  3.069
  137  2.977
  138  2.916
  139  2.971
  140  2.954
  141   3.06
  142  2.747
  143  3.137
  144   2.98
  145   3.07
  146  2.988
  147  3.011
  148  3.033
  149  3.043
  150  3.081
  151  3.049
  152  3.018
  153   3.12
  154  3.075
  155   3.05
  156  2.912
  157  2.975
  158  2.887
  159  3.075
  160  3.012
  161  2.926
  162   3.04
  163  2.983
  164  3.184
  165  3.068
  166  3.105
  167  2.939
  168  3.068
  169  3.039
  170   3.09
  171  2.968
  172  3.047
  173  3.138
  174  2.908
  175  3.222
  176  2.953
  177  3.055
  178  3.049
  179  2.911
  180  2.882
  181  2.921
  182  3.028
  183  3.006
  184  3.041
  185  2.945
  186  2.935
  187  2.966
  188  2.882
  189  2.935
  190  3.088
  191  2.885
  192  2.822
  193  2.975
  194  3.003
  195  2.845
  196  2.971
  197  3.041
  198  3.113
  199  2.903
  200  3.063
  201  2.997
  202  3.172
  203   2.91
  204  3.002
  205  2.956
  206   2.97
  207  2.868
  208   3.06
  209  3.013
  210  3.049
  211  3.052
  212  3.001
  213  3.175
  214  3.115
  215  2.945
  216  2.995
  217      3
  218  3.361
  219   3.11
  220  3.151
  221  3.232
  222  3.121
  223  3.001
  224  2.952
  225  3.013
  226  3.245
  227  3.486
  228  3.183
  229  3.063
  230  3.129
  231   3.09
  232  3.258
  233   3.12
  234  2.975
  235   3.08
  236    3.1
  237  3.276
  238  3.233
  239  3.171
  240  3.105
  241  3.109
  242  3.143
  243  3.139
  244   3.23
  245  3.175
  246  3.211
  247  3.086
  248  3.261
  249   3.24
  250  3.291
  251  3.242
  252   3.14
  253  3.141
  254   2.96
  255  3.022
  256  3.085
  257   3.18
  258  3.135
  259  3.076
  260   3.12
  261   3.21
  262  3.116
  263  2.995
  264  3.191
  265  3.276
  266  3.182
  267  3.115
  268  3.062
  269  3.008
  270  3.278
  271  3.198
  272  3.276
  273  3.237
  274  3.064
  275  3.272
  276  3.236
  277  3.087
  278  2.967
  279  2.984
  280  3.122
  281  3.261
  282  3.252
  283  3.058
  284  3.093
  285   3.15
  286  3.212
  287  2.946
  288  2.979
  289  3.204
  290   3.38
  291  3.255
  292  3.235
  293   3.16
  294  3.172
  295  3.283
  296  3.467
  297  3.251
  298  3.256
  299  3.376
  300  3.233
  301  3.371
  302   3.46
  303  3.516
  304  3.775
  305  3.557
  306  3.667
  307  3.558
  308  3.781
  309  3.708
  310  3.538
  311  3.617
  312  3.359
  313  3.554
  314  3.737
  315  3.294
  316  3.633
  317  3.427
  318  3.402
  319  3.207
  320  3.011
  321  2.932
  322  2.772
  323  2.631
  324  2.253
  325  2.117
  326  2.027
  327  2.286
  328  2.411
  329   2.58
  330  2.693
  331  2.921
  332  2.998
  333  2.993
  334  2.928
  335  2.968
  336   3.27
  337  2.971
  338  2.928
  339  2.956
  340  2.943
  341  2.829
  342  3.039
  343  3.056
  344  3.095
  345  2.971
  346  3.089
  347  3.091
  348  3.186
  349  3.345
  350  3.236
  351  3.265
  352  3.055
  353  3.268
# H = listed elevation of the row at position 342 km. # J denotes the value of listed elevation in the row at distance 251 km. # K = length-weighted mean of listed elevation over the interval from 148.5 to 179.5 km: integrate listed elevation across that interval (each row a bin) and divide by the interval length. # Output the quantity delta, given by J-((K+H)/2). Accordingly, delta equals 0.21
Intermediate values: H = 3.039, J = 3.242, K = 3.03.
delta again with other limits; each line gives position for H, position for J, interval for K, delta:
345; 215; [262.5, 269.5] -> -0.10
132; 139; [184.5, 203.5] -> 0.04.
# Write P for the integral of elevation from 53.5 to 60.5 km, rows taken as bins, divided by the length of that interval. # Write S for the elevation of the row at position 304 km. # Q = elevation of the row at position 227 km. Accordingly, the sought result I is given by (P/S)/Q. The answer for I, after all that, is 0.22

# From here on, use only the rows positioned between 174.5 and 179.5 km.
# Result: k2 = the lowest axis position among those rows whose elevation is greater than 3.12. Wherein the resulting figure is 175 km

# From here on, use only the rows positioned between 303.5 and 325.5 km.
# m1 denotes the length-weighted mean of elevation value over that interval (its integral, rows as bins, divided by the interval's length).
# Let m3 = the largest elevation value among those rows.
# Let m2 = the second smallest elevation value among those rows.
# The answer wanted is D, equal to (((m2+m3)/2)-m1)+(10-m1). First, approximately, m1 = 3.30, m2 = 2.253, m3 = 3.781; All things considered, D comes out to 6.42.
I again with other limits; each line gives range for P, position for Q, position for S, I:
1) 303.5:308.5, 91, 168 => 0.37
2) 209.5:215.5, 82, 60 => 0.40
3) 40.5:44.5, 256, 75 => 0.32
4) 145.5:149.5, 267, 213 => 0.31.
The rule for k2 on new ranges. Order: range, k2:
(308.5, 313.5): 309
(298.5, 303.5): 299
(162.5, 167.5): 164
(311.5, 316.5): 312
